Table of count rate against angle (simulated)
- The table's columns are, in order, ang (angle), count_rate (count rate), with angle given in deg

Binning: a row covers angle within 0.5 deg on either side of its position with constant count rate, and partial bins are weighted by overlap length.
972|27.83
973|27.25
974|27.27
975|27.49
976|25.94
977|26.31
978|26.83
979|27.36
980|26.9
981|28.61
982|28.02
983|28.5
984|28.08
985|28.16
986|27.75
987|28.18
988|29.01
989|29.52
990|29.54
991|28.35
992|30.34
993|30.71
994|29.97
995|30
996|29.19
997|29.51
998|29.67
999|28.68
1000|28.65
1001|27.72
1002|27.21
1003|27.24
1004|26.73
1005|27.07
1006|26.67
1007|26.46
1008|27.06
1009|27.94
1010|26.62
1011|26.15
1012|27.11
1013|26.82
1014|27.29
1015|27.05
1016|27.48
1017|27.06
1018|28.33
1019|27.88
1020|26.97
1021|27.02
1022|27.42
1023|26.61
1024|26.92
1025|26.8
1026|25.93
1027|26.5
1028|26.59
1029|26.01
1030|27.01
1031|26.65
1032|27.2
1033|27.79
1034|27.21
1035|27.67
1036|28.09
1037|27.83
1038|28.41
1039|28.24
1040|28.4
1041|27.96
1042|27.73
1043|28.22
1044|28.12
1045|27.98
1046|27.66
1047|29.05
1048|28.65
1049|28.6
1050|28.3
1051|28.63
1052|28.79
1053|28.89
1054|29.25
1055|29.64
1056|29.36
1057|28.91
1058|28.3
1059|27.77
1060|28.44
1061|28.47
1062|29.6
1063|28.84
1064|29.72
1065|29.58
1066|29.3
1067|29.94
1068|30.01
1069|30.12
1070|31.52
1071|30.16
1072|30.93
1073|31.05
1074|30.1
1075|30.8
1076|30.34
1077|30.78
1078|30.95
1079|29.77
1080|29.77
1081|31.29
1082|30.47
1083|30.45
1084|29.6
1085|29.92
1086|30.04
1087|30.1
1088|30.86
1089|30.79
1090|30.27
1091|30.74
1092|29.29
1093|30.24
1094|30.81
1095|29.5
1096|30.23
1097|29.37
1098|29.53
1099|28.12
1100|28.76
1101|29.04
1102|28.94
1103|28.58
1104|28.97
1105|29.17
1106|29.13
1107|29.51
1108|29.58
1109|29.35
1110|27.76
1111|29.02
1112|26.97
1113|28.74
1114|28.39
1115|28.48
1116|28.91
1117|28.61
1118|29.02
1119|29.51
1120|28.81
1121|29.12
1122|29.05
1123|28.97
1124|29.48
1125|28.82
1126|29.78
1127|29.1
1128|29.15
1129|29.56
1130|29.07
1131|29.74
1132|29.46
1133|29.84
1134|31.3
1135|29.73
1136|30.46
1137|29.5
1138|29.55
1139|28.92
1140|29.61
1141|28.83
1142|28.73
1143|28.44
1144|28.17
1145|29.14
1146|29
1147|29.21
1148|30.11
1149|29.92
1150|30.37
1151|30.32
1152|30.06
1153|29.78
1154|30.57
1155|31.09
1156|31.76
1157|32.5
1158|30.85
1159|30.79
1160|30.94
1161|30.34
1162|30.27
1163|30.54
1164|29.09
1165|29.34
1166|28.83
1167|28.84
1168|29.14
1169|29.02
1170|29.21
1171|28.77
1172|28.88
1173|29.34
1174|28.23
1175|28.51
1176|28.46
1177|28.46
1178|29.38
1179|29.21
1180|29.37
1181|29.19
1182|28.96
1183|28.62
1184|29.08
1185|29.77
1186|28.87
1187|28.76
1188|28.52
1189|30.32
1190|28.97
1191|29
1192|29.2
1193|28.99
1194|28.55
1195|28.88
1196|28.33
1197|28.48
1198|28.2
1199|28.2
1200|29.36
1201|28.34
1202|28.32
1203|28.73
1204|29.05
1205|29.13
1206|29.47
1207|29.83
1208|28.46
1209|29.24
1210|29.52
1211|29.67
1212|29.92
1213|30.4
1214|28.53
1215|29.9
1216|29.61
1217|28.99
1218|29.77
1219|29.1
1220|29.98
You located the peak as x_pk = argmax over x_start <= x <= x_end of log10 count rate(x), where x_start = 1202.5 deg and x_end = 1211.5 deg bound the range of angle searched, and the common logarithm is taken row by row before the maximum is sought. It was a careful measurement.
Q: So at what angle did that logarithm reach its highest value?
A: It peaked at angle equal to 1207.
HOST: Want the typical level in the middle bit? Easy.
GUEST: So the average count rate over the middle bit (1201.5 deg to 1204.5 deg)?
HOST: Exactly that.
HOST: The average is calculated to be 28.7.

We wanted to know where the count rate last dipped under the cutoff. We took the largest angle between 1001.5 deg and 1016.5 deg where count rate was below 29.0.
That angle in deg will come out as 1016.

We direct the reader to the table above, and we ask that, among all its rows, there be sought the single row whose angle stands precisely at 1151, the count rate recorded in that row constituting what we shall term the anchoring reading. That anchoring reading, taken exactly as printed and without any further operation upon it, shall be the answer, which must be 30.32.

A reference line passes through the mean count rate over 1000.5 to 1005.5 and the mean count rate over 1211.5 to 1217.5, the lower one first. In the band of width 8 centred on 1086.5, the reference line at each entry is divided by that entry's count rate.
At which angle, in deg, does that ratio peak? 1084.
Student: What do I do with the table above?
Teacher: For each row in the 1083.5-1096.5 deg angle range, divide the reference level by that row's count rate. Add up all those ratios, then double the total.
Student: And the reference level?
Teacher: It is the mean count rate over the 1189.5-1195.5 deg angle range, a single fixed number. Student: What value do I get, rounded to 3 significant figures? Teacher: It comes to 24.9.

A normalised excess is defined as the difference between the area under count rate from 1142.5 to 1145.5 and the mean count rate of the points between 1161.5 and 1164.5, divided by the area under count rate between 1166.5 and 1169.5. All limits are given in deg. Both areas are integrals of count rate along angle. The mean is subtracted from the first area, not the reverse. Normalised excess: 0.64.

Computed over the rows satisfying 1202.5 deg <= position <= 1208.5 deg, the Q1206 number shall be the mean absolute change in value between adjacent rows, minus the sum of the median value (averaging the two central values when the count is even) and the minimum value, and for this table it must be -57.1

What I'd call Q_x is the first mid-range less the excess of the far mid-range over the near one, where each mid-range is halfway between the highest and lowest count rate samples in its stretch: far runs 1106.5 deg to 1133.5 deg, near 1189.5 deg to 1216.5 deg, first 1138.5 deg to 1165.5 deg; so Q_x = 31.2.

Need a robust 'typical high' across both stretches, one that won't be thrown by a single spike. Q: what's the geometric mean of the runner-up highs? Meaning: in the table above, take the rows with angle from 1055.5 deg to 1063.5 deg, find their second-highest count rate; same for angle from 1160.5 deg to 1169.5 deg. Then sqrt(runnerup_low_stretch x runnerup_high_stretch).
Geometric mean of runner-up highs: 29.8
